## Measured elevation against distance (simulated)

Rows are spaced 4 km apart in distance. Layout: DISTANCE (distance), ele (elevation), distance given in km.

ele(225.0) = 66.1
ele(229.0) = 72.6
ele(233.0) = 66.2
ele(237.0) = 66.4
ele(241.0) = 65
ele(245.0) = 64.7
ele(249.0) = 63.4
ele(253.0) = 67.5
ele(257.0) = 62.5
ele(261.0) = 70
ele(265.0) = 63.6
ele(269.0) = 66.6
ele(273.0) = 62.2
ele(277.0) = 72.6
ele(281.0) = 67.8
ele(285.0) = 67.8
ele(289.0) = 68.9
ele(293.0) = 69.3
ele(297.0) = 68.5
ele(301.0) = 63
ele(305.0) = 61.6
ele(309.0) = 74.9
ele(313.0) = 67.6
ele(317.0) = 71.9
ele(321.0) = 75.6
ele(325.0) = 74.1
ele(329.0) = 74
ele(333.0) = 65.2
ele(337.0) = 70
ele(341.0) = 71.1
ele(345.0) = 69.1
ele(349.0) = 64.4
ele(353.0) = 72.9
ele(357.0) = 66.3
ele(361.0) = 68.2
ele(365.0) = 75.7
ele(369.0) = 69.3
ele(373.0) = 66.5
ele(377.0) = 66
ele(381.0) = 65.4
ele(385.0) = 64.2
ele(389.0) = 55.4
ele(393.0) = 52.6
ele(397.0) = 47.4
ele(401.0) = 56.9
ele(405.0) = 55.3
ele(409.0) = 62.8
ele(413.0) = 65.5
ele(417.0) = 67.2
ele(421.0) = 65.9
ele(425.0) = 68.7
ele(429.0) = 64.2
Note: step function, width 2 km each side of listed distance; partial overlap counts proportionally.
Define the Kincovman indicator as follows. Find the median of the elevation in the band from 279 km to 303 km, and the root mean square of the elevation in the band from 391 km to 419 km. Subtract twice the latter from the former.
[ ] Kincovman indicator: -49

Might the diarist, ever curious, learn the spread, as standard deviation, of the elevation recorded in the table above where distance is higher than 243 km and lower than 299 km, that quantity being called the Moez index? 3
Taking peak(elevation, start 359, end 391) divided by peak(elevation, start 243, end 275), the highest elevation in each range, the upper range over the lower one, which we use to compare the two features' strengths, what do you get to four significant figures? 1.081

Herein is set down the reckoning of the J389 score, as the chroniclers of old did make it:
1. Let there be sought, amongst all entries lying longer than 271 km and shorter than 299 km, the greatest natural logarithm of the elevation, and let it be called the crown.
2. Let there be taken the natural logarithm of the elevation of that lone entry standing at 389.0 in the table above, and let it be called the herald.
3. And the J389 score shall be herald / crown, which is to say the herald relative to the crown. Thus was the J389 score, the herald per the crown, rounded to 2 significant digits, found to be 0.94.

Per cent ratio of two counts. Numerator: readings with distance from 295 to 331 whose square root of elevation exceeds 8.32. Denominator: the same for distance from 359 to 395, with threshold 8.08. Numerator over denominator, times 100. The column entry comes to 83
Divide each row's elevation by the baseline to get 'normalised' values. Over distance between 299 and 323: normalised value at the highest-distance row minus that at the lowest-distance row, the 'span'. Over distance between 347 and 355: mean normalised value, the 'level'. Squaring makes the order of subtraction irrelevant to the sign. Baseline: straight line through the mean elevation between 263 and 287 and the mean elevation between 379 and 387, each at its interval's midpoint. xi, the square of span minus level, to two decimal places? 0.73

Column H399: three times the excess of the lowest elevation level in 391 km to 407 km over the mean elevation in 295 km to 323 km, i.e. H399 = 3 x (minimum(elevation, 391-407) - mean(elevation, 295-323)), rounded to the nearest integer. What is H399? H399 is -65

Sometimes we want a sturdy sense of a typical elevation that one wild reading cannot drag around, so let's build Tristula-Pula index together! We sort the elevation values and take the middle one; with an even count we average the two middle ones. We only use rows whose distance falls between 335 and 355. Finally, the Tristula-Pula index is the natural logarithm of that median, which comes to 4.25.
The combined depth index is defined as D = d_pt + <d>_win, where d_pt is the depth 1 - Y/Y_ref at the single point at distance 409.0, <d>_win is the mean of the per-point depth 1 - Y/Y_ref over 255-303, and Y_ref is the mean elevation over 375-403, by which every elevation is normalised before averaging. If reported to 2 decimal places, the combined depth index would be -0.23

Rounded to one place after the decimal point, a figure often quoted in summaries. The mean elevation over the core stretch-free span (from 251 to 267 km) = 65.9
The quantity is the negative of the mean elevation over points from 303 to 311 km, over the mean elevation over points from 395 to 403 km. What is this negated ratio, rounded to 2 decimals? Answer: -1.31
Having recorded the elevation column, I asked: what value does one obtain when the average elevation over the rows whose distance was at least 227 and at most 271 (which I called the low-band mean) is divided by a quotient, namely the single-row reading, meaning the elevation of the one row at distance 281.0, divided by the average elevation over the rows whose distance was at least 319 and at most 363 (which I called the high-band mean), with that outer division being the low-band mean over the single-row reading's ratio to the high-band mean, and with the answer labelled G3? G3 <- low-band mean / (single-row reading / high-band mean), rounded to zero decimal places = 68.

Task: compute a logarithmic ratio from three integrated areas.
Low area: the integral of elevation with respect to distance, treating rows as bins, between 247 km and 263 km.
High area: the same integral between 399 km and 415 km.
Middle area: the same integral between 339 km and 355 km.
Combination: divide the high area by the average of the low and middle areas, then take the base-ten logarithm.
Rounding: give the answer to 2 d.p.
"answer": -0.05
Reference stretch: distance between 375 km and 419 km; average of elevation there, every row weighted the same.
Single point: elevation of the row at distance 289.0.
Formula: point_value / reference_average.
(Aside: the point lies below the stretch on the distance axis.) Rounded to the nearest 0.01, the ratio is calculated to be 1.15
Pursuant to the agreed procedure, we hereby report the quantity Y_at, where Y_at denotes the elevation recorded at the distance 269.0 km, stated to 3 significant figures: 66.6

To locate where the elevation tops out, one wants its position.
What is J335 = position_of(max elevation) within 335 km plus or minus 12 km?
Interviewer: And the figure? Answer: 325.0 km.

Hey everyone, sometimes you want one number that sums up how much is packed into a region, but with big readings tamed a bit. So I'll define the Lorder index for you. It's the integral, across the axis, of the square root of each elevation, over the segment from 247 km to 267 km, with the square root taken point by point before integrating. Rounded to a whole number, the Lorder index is 162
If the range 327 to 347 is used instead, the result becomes 167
